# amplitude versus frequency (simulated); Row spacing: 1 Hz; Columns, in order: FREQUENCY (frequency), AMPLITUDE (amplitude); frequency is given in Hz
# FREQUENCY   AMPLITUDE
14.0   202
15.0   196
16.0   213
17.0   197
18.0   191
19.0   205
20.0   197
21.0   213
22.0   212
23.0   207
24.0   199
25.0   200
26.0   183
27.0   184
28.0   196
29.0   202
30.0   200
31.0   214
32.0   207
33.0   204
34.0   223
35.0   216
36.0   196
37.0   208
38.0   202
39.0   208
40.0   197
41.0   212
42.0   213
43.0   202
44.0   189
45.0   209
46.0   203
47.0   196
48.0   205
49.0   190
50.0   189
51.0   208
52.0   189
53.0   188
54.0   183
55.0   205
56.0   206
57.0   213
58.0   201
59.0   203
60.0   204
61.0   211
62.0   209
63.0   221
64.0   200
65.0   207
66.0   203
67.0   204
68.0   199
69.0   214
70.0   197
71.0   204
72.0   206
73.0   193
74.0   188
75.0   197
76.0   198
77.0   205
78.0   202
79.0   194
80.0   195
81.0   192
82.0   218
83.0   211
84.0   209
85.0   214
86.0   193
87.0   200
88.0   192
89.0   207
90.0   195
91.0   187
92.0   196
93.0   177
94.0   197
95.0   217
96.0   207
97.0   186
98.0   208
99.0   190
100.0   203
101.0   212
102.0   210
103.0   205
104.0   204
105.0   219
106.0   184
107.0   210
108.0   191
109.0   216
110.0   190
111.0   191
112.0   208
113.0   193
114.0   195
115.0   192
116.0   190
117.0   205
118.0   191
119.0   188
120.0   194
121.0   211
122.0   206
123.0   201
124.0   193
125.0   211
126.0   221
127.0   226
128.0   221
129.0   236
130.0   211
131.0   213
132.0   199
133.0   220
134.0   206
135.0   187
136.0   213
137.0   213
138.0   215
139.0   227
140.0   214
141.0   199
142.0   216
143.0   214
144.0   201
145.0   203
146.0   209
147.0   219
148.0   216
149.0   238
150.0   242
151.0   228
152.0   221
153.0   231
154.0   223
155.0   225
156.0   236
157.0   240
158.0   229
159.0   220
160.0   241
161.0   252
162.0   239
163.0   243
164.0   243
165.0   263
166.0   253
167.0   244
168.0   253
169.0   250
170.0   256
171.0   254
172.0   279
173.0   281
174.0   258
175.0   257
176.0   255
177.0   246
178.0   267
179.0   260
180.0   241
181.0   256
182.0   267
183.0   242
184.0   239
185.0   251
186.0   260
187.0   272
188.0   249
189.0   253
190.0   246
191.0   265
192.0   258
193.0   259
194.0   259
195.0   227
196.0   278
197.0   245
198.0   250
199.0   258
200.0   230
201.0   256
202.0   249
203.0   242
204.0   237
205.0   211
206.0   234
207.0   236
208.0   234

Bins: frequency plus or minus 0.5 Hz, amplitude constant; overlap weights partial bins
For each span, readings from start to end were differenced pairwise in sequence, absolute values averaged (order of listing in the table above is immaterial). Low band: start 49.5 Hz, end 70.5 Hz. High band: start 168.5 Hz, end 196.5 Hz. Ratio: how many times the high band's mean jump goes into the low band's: 0.70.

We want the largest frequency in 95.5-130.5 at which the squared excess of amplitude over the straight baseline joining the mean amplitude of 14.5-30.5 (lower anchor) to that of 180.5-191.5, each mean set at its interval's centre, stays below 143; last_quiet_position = 129.0 Hz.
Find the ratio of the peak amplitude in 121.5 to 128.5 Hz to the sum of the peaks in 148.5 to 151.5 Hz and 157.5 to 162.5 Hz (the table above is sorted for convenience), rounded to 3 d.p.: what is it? 0.457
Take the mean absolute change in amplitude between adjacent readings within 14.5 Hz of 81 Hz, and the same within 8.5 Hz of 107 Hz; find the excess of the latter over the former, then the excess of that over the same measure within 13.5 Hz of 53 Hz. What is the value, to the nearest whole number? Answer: -6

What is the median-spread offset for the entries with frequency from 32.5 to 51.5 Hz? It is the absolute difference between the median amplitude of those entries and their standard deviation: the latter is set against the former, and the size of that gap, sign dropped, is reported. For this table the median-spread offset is 195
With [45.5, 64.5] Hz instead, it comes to 193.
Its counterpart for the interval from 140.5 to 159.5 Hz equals 208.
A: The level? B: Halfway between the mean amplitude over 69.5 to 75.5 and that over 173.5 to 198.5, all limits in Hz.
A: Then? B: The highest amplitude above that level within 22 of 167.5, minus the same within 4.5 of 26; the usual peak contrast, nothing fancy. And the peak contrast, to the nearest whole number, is 69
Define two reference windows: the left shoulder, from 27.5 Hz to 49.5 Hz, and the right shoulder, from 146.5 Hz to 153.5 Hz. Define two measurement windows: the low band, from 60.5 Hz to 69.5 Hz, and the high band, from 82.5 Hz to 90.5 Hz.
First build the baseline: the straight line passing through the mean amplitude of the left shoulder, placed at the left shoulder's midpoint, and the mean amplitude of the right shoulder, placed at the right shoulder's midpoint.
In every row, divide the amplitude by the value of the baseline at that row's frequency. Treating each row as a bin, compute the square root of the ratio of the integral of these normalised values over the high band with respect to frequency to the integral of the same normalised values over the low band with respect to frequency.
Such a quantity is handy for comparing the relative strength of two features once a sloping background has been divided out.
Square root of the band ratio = 0.9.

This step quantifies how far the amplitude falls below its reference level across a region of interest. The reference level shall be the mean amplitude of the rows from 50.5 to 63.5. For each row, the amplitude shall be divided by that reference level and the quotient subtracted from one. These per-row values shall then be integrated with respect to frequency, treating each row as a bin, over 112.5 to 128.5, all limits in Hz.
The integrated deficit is 0.1 Hz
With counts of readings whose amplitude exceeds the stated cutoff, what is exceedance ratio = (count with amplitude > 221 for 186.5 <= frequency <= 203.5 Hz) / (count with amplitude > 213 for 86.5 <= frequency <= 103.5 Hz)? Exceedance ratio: 17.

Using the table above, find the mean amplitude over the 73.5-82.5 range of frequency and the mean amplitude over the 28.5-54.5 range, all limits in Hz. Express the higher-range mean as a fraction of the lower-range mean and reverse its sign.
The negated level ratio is -0.98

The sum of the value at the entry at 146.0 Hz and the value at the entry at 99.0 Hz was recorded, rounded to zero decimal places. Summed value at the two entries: 399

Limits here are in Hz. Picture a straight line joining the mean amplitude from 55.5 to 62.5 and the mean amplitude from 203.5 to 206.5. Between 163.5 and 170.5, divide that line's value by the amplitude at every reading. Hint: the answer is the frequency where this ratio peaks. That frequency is 164.0 Hz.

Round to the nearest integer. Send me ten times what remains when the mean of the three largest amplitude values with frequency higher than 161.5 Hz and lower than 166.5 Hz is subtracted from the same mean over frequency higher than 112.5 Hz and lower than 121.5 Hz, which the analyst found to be -493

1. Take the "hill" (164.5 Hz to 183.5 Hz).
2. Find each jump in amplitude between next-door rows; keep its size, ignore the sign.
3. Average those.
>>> 11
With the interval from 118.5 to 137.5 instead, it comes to 12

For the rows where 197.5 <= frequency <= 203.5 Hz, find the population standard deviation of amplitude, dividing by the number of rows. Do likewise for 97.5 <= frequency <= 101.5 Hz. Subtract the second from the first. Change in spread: 1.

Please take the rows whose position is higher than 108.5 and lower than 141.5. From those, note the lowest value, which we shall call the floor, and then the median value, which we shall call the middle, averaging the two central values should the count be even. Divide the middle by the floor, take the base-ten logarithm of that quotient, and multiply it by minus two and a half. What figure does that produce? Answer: -0.11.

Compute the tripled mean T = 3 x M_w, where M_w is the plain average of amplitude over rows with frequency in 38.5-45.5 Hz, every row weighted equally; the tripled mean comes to 613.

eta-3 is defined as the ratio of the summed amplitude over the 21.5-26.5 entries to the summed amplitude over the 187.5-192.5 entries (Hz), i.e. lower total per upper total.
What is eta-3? 0.79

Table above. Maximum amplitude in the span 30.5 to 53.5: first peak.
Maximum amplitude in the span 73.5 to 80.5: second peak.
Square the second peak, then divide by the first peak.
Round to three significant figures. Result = 188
